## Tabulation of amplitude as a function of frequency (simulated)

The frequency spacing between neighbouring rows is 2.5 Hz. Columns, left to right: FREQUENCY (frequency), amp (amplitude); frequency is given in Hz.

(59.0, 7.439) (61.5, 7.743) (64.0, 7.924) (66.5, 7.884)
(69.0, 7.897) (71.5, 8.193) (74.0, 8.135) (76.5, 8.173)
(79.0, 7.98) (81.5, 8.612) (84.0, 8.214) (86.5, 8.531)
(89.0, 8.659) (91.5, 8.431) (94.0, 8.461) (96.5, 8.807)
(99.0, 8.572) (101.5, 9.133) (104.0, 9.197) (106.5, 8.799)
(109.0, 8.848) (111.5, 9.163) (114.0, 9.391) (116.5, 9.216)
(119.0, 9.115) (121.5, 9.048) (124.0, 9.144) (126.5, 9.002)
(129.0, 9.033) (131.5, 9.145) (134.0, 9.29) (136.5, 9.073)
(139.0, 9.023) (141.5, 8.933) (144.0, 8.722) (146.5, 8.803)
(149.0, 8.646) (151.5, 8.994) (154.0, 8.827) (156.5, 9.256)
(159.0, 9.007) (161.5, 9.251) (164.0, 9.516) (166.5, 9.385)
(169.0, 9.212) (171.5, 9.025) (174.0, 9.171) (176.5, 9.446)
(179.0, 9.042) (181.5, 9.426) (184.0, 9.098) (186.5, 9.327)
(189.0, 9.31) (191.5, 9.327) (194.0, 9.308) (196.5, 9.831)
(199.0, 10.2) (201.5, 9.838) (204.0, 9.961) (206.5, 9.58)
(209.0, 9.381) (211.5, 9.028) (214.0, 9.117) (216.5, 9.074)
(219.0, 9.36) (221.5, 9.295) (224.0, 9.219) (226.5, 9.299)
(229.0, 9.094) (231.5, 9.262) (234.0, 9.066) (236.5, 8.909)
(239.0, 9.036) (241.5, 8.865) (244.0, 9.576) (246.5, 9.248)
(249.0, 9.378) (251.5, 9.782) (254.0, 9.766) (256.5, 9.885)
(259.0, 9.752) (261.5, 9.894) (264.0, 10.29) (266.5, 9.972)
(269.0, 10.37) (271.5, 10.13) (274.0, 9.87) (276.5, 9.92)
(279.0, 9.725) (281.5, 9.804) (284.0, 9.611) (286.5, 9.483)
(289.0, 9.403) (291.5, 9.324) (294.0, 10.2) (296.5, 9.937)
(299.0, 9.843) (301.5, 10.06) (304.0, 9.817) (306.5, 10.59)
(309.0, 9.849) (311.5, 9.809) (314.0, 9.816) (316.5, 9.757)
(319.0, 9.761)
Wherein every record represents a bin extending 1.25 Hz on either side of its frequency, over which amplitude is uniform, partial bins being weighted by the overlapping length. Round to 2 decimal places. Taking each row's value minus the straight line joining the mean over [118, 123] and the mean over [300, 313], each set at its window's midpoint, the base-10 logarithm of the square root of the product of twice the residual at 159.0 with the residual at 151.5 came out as -0.44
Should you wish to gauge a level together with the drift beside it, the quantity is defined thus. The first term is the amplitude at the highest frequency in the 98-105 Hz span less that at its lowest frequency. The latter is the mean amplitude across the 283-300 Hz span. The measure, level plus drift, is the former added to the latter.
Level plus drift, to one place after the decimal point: 10.3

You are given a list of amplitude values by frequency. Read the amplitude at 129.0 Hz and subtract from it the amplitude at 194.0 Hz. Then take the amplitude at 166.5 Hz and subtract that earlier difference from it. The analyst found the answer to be 9.7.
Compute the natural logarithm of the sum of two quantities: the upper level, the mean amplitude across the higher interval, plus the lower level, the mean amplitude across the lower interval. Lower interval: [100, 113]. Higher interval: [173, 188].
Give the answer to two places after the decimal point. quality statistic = 2.91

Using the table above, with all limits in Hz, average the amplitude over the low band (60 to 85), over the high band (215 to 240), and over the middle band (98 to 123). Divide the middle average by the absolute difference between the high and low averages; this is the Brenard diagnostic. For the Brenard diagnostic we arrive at 8.3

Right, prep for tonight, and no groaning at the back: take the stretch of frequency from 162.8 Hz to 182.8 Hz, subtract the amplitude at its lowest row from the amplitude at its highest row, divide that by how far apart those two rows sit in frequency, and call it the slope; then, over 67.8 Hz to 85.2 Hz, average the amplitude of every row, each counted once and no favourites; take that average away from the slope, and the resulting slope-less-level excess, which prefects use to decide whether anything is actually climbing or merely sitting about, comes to -8.2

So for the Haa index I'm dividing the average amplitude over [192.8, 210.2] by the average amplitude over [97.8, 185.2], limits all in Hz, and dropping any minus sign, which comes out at 1.07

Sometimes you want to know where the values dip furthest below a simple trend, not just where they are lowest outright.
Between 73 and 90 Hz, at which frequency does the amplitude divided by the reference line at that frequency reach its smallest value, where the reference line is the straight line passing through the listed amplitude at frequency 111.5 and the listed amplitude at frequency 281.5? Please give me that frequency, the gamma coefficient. 79.0 Hz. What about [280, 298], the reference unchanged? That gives 291.5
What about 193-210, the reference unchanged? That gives 194.0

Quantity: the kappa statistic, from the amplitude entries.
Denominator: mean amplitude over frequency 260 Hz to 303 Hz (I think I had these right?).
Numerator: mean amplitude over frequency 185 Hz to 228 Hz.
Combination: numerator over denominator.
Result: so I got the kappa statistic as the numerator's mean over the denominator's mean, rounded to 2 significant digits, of 0.96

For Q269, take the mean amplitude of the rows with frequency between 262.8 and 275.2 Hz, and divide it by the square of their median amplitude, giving 0.099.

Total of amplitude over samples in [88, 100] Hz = 43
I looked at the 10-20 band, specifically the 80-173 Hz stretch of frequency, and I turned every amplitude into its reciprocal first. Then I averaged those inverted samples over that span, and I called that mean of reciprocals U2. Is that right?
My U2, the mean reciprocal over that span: 0.112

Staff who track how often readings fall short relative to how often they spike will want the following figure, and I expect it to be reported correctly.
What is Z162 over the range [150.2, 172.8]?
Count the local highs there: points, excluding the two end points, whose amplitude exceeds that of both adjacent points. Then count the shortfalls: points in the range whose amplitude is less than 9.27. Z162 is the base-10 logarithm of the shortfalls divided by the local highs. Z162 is 0.54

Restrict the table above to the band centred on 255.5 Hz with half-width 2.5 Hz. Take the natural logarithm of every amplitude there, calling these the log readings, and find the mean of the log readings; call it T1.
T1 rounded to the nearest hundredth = 2.28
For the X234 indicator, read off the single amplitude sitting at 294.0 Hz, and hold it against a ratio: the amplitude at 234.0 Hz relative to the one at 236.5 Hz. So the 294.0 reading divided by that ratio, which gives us 10.0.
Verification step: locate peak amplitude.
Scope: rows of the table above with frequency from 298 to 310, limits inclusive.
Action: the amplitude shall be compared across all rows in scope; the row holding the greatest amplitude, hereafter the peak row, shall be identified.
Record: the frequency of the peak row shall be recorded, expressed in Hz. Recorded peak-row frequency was 306.5 Hz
